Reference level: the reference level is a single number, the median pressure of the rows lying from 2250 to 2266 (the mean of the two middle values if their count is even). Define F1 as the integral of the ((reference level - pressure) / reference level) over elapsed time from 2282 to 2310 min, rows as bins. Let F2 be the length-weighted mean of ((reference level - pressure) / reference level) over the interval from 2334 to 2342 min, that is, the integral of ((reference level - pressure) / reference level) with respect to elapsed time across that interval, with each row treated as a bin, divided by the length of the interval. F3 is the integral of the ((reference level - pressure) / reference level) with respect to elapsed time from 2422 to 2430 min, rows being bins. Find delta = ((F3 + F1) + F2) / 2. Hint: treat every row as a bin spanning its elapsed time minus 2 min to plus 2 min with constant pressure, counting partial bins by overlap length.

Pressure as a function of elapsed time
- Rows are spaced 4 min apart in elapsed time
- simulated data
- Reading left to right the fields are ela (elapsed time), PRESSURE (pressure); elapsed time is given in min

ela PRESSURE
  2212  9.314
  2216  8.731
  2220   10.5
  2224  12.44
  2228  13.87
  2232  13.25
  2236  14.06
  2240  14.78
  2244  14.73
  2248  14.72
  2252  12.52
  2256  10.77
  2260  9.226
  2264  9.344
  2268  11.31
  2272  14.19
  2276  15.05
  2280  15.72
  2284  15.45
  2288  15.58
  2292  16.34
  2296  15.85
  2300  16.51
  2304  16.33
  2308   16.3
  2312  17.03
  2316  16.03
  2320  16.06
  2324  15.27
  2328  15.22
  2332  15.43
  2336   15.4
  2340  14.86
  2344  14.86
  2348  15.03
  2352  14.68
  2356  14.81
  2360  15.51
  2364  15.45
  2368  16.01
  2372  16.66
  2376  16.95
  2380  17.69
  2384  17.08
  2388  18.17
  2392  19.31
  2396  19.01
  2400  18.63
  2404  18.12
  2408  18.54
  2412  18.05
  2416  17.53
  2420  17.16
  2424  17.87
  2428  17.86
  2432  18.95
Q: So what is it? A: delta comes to -11.7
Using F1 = -17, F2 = -0.5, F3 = -6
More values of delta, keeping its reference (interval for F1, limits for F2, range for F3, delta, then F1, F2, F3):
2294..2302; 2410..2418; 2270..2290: -7.9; -5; -0.8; -10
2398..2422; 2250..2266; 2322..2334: -12.6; -19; 0.0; -6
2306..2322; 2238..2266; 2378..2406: -16.6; -10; -0.2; -23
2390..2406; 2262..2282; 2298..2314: -12.2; -14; -0.3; -10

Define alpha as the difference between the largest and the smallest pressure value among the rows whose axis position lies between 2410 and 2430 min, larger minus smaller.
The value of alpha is 0.9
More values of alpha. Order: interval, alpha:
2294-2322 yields 1.2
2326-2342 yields 0.6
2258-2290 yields 6.5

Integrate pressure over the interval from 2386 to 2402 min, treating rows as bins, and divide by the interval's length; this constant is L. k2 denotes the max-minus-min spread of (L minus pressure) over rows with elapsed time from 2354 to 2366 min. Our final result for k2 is 0.70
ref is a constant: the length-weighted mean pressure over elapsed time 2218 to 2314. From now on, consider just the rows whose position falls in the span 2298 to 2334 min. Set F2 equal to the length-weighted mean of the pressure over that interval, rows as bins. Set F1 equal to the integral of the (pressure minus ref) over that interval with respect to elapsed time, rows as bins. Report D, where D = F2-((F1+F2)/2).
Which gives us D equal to -28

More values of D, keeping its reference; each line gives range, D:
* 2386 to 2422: -68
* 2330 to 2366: -13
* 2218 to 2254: 17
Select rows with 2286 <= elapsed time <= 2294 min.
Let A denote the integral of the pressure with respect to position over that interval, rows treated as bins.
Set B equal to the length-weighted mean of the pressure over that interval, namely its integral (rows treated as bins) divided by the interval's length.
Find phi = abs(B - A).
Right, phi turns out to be 112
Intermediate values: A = 128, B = 16.0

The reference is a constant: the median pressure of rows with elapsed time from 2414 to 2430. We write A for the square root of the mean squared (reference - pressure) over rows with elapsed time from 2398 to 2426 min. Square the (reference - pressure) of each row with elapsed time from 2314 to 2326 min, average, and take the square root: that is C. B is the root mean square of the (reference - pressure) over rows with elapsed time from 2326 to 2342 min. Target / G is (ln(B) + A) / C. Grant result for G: 0.8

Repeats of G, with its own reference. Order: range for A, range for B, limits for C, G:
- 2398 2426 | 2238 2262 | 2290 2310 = 1.6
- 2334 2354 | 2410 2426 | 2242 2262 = 0.3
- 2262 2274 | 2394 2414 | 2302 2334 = 3.4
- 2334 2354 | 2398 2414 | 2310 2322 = 1.7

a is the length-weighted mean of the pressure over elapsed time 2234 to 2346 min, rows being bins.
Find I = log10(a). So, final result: 1.165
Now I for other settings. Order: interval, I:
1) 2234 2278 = 1.107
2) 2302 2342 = 1.198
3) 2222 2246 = 1.142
